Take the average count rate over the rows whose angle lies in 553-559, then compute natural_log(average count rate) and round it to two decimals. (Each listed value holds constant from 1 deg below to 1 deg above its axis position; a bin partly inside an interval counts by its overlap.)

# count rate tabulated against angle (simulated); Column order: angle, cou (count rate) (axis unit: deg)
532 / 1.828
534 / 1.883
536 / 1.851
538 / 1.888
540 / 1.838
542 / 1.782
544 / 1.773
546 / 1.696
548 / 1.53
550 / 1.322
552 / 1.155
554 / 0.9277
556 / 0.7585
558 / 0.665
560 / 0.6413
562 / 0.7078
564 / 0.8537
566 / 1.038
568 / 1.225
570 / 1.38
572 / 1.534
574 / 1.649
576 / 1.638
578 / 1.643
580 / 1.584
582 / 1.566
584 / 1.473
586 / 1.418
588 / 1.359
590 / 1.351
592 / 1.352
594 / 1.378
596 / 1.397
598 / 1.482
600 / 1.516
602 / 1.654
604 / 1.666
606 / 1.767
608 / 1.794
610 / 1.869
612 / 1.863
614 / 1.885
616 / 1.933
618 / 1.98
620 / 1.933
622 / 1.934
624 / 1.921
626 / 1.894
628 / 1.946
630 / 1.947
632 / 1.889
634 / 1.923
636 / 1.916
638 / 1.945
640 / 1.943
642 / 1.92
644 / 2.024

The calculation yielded -0.24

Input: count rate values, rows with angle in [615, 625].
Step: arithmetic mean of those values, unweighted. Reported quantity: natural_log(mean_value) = 0.66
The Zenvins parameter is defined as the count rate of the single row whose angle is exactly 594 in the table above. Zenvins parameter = 1.378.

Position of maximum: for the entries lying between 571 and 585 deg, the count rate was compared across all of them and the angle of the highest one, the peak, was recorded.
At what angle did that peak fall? 574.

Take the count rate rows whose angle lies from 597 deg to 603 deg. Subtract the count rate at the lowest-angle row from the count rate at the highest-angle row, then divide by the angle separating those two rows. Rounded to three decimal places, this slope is 0.043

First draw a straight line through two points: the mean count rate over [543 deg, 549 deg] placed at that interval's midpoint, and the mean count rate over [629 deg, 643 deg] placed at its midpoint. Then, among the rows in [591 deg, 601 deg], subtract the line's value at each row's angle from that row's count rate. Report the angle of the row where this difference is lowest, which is 592 deg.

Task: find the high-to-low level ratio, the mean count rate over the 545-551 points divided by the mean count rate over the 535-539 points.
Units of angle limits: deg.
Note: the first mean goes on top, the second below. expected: 0.81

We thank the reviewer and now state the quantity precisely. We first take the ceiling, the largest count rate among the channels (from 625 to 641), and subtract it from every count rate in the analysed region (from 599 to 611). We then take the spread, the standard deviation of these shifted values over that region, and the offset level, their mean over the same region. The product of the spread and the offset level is -0.03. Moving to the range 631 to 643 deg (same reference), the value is 0.00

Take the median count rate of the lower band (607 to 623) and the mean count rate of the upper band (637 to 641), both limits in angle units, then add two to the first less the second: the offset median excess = 2.0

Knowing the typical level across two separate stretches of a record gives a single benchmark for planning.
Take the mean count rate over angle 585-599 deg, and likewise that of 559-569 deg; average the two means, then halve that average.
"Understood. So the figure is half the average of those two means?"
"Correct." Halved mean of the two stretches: 0.57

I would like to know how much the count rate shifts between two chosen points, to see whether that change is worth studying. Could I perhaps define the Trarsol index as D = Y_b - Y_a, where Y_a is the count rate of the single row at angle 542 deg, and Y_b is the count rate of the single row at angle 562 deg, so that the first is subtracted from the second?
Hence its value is -1.1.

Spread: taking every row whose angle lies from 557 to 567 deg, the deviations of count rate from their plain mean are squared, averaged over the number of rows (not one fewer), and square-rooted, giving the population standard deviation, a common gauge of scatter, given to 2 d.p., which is 0.15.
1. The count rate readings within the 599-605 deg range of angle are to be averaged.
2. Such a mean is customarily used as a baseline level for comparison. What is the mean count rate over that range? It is 1.6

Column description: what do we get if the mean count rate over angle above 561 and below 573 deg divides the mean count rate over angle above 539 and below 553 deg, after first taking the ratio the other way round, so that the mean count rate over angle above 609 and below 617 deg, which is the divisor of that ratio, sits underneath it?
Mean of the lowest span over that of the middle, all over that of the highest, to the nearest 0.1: 0.7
